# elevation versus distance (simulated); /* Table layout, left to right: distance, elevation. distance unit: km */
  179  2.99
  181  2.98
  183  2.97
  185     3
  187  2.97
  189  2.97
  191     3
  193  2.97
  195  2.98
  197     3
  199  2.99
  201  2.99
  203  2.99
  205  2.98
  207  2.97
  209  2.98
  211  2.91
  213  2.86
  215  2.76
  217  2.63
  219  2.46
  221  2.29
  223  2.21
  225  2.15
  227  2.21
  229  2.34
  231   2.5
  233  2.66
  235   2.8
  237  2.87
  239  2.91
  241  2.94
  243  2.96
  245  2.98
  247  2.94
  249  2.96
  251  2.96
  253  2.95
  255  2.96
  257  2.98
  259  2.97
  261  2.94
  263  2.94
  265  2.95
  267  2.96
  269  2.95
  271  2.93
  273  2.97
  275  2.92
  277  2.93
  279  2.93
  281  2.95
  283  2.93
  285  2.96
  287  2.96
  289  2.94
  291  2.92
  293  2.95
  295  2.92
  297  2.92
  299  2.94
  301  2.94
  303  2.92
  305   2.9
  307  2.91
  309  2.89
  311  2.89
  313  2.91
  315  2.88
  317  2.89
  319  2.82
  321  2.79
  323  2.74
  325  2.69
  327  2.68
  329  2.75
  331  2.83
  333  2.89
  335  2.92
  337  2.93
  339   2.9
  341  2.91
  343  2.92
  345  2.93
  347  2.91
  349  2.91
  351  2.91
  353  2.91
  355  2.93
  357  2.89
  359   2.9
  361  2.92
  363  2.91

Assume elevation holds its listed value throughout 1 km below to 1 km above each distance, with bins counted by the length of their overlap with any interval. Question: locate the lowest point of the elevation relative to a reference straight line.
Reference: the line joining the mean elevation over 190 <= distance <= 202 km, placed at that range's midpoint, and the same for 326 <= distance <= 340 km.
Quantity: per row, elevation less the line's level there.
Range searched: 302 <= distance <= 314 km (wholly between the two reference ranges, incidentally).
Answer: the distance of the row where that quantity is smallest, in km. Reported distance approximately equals 309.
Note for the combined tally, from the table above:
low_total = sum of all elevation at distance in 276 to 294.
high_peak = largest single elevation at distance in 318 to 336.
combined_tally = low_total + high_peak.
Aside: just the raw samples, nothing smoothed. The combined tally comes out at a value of 29.4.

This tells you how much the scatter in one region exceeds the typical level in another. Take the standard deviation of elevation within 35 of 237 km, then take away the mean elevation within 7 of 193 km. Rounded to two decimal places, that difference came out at -2.72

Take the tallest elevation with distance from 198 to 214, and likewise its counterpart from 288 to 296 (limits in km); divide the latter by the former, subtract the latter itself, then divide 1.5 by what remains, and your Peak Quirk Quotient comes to -0.764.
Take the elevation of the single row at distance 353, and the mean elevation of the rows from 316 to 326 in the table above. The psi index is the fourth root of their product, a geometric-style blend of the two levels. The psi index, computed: 1.69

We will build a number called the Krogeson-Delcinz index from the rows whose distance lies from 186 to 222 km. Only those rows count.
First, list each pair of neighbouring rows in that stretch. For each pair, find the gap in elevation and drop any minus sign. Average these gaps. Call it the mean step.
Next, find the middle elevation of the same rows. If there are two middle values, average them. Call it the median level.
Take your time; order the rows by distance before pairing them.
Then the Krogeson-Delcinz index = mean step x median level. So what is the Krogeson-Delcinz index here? 0.14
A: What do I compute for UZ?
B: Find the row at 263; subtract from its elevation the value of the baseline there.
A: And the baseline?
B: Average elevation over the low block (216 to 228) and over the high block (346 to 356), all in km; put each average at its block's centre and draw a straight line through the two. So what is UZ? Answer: 0.43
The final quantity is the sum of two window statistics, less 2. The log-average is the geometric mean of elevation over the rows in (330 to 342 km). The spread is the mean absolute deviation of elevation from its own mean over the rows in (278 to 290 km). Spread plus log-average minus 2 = 0.91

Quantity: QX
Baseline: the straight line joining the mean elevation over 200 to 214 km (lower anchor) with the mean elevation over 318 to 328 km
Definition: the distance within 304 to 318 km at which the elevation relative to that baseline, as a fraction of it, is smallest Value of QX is 309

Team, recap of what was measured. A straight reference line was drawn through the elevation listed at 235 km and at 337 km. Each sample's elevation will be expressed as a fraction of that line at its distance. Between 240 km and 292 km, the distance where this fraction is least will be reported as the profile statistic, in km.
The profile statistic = 291 km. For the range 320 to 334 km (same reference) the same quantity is 327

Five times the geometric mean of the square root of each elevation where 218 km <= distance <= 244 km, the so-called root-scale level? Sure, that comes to 7.98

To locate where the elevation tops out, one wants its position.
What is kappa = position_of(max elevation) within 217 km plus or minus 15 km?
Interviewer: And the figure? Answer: 203 km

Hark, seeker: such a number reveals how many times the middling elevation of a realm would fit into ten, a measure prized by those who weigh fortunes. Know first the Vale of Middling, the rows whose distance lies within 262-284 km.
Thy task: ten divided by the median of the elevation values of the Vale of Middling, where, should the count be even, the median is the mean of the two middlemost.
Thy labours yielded 3.40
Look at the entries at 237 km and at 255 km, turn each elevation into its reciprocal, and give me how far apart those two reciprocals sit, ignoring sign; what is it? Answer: 0.011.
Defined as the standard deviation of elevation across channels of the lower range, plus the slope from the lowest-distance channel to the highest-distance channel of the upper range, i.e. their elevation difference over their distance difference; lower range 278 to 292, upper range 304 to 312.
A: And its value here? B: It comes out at 0.01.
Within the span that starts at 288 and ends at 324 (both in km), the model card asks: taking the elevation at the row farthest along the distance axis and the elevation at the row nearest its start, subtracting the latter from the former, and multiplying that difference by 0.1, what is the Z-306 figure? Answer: -0.020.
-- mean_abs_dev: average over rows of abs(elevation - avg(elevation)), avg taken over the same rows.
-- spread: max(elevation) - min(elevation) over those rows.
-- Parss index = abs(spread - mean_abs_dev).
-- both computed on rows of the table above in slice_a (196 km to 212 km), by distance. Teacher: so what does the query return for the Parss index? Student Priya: 0.07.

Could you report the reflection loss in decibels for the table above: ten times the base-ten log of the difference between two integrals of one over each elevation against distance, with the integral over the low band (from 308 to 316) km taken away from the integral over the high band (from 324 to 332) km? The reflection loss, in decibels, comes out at -8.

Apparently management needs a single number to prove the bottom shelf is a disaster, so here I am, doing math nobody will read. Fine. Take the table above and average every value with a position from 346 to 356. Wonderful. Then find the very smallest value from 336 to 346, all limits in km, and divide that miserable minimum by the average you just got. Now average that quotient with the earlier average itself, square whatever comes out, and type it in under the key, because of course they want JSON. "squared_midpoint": 3.82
